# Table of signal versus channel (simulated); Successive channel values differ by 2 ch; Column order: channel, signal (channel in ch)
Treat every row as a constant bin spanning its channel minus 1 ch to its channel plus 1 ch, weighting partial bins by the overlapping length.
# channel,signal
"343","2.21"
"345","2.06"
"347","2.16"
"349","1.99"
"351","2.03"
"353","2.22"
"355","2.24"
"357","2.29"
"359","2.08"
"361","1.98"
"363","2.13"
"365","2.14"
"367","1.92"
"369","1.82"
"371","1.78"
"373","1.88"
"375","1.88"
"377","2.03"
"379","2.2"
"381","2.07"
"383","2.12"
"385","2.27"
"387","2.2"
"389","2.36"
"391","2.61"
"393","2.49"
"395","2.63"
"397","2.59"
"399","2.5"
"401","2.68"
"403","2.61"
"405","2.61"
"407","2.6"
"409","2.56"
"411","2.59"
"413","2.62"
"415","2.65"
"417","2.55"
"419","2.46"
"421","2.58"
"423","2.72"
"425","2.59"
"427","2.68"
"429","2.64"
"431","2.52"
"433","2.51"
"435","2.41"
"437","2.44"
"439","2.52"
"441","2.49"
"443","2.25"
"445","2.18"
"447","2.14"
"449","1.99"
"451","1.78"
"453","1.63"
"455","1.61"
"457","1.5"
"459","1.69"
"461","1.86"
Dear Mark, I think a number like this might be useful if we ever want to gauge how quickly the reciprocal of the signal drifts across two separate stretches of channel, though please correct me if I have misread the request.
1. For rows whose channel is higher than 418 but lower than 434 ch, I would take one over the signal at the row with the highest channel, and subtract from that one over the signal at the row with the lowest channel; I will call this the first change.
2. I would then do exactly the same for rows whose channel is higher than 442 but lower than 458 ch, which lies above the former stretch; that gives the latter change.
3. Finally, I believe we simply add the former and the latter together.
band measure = 0.21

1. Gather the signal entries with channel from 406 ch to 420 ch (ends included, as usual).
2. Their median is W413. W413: 2.59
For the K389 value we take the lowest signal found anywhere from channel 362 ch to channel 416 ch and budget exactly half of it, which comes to 0.89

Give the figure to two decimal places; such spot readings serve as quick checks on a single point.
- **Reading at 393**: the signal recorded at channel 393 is 2.49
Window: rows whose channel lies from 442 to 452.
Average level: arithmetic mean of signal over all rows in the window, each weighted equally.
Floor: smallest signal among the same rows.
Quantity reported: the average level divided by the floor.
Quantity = 1.16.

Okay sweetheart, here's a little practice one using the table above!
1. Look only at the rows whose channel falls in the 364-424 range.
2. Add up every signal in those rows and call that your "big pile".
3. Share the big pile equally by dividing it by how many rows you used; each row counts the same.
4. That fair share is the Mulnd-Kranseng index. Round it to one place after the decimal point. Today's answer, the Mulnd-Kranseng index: 2.4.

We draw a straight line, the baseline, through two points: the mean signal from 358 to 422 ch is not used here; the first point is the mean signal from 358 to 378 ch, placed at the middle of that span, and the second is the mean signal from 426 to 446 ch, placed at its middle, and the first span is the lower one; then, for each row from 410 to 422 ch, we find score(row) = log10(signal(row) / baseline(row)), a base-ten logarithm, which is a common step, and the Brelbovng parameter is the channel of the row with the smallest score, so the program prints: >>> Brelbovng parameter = 419 ch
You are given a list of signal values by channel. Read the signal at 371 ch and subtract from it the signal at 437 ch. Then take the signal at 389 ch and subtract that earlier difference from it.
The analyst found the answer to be 3.0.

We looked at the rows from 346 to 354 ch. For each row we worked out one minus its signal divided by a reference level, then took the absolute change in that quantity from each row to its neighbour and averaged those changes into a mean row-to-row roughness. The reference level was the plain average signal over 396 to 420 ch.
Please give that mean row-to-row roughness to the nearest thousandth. 0.052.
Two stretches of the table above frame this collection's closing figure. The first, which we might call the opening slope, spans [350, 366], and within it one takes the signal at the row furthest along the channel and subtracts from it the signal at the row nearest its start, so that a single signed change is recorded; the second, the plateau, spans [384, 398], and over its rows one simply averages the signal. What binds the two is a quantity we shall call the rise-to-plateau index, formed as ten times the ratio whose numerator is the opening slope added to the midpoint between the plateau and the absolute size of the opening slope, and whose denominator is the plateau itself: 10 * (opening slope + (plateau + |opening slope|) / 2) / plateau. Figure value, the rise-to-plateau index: 5.7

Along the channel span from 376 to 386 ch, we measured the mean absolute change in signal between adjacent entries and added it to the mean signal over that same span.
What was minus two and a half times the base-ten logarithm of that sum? -0.89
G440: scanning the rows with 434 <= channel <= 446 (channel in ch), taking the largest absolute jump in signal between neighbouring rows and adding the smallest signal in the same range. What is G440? 2.42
